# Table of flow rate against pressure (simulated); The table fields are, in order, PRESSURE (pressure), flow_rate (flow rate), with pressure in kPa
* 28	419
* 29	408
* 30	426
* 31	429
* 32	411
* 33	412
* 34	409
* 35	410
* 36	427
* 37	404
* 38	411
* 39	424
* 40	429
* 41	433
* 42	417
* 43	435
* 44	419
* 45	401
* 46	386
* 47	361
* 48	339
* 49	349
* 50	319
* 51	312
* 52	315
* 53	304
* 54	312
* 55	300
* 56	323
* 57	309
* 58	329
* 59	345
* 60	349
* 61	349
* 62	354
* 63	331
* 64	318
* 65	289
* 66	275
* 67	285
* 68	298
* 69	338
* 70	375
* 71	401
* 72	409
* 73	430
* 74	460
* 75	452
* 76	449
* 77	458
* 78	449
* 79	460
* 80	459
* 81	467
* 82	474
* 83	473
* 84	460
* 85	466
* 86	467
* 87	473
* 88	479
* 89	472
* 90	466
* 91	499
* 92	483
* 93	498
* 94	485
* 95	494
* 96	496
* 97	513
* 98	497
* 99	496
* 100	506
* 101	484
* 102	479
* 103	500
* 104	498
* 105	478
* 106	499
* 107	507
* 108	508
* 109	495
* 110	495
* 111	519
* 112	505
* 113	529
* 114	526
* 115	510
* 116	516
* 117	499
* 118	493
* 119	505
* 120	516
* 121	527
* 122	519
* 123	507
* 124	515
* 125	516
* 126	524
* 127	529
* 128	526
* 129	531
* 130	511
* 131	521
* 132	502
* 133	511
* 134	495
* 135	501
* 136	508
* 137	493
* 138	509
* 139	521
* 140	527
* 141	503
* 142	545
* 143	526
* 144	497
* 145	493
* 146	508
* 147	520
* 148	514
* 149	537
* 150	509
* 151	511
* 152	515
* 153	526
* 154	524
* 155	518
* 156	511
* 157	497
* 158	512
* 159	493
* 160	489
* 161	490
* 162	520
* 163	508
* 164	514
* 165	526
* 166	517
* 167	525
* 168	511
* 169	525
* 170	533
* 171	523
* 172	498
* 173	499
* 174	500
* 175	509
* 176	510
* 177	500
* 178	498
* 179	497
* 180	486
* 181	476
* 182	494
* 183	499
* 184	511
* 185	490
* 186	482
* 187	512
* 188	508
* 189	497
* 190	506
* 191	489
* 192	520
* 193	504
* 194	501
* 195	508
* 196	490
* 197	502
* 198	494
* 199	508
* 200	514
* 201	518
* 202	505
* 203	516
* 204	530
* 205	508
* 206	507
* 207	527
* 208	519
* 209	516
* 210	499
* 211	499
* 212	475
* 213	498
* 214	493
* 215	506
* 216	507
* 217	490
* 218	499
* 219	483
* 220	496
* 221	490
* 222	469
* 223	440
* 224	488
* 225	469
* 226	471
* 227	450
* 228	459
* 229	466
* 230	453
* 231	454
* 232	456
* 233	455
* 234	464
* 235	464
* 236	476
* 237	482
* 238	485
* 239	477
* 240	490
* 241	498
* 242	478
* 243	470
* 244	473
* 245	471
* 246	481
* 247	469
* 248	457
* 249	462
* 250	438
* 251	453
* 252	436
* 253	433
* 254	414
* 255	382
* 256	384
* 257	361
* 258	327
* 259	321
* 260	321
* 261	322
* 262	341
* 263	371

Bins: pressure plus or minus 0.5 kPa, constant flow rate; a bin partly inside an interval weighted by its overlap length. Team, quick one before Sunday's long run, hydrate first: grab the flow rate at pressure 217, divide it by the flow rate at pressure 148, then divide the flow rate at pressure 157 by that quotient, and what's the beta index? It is 521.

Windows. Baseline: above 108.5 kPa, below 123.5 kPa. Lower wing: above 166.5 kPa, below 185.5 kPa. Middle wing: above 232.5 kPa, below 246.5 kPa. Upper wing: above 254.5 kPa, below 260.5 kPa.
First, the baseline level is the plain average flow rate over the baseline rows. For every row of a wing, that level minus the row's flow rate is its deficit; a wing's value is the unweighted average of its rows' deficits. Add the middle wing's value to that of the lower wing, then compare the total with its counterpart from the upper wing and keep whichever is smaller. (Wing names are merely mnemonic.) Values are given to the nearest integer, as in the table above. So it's 41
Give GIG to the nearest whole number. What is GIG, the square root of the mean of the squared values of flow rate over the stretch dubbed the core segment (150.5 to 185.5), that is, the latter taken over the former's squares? 507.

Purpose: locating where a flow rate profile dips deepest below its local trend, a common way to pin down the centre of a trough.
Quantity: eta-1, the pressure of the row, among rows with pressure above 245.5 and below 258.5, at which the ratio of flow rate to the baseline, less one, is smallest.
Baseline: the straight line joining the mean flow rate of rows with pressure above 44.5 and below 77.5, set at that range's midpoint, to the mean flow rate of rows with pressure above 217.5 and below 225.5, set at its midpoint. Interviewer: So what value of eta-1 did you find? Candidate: 258 kPa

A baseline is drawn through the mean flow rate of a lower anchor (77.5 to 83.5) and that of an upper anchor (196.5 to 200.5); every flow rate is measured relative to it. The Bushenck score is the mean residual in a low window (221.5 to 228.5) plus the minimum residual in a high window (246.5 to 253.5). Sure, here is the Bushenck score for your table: -140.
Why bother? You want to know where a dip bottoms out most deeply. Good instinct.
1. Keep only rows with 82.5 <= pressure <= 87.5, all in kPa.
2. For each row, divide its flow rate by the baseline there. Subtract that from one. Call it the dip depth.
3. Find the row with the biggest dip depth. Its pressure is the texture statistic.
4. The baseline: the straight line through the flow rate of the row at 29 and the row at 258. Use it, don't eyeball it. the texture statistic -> 84 kPa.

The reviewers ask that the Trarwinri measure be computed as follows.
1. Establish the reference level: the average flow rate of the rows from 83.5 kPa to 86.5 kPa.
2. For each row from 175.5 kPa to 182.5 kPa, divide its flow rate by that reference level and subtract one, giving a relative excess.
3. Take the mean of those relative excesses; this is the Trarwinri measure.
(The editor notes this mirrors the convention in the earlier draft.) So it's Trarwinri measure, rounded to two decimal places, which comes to 0.06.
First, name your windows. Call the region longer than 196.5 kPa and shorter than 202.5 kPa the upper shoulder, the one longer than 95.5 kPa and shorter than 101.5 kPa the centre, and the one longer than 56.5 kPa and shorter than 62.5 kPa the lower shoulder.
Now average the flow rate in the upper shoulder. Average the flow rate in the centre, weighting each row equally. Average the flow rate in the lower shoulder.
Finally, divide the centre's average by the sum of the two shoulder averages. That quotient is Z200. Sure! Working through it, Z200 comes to 0.589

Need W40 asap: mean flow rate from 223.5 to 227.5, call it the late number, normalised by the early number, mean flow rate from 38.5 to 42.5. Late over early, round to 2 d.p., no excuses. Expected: 1.10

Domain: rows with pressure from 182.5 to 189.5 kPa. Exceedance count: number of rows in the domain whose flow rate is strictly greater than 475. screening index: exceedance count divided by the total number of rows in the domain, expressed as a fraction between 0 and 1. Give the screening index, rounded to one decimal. 1.0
